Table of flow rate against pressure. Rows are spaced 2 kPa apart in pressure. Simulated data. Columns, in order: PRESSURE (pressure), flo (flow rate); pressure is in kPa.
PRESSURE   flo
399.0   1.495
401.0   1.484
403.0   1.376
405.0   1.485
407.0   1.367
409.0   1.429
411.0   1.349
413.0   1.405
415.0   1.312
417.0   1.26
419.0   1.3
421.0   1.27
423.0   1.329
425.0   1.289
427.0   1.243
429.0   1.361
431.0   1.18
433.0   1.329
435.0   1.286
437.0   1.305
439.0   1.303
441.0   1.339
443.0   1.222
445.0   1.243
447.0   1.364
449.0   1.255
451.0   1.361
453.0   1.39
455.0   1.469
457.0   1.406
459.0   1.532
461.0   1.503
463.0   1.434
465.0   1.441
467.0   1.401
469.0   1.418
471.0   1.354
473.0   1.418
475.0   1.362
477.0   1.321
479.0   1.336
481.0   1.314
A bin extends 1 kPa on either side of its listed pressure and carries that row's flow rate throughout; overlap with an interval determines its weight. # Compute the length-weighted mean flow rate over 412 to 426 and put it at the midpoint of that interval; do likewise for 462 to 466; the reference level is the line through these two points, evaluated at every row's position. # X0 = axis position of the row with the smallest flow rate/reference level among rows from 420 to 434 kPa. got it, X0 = 431.0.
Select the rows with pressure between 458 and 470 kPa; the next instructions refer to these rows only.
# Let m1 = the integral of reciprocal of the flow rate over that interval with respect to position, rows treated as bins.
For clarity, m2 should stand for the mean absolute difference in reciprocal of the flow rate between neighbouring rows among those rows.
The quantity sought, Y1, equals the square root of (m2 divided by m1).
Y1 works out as 0.04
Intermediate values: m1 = 8.3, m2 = 0.015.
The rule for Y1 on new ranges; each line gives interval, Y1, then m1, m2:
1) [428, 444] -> 0.06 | 12.4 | 0.048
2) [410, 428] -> 0.05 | 13.8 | 0.030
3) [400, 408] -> 0.10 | 5.6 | 0.055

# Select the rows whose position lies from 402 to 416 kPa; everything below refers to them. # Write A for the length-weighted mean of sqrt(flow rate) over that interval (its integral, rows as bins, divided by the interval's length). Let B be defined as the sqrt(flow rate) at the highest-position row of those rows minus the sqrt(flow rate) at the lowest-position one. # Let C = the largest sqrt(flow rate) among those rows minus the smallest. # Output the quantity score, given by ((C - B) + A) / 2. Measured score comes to 0.64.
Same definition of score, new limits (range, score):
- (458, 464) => 0.65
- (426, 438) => 0.59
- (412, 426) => 0.63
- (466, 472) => 0.61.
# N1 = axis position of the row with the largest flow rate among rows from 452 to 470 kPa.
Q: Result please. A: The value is 459.0 kPa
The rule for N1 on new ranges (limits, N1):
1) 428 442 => 429.0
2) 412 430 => 413.0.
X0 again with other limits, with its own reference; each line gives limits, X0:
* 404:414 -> 411.0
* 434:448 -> 443.0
